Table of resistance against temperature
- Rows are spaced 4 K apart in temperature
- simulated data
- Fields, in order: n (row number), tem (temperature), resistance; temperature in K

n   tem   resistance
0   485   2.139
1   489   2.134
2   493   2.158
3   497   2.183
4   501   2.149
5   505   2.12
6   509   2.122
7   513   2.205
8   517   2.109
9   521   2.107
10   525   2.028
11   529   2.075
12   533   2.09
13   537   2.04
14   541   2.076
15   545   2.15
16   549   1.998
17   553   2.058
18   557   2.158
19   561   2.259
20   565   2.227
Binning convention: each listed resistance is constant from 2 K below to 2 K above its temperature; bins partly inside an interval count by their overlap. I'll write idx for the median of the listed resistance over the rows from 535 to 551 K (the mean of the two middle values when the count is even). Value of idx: 2.06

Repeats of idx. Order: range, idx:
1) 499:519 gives 2.12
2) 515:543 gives 2.08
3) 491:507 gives 2.15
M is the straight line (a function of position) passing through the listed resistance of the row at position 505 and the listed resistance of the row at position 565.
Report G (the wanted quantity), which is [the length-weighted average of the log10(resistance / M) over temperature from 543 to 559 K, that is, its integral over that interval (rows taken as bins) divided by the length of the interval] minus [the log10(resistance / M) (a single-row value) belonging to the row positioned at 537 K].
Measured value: 0.006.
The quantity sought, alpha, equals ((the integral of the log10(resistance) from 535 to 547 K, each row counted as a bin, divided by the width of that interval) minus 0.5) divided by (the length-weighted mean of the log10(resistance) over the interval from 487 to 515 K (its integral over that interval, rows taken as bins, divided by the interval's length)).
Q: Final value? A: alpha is -0.54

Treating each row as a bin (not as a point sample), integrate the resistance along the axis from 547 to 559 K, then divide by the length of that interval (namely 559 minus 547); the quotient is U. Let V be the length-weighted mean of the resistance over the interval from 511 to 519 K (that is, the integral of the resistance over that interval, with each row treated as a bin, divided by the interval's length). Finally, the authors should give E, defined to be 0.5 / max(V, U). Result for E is 0.232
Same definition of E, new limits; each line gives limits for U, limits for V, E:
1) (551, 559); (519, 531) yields 0.237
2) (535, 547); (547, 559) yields 0.239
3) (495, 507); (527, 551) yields 0.232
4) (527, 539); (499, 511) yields 0.235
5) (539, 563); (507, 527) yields 0.236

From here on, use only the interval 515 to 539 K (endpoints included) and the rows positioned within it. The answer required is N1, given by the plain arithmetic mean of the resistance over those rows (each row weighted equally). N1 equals 2.07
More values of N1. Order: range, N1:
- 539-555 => 2.07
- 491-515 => 2.16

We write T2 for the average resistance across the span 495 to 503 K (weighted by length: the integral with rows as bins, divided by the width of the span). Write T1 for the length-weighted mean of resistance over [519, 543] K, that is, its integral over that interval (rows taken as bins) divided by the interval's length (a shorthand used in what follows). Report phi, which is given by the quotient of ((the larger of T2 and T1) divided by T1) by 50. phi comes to 0.0209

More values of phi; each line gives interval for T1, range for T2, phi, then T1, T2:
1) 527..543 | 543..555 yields 0.0200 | 2.07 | 2.07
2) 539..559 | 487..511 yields 0.0205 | 2.09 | 2.14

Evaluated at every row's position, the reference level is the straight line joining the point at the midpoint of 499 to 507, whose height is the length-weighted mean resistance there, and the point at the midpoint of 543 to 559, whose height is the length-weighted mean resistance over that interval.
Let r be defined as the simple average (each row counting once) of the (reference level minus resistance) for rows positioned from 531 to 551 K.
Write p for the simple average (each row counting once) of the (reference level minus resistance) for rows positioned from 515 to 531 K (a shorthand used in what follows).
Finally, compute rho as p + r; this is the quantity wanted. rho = 0.07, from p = 0.037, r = 0.029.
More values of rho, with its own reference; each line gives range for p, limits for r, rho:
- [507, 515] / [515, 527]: 0.00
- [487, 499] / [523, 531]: 0.05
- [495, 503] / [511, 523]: -0.05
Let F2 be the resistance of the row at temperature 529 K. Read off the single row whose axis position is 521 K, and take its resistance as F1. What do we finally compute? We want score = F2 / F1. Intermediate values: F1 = 2.107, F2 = 2.075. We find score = 0.98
